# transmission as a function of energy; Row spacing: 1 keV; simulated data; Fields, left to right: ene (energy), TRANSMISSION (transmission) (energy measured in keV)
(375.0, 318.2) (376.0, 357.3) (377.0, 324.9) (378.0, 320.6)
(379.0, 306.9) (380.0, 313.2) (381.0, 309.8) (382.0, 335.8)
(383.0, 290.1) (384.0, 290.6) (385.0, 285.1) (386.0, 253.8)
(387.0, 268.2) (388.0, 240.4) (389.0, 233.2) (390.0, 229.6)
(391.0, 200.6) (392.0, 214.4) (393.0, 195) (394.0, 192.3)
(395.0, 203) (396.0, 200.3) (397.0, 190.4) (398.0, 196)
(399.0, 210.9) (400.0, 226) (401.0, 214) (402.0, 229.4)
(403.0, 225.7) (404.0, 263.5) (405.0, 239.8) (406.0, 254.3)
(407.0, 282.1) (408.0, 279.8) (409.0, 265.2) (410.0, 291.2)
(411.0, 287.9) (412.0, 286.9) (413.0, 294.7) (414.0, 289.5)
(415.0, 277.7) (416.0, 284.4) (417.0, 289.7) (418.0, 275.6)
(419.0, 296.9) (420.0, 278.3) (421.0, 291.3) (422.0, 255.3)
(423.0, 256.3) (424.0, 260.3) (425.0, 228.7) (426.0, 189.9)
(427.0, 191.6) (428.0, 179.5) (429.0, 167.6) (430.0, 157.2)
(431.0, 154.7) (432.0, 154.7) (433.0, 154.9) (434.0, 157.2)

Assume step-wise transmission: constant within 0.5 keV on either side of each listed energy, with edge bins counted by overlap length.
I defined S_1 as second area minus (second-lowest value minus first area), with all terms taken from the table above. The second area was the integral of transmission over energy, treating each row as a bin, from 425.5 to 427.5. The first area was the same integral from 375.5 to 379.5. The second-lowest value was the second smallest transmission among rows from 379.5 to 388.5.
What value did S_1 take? 1437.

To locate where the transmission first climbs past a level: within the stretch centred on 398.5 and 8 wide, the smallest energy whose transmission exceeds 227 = 402.0 keV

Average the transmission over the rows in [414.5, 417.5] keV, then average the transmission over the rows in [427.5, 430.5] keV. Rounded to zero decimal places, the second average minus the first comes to -116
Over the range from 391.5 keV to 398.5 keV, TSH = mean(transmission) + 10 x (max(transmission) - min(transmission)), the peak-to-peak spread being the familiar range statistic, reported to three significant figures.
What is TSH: 439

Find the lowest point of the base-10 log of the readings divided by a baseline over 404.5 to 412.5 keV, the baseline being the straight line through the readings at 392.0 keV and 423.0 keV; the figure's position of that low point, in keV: 405.0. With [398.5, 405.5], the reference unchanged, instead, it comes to 399.0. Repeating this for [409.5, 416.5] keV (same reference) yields 415.0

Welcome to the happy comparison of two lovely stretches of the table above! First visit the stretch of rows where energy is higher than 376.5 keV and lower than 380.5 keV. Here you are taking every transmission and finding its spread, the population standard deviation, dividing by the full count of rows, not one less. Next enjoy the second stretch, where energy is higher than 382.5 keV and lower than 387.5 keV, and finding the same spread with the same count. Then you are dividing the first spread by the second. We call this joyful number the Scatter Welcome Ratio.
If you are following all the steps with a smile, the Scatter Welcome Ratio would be 0.48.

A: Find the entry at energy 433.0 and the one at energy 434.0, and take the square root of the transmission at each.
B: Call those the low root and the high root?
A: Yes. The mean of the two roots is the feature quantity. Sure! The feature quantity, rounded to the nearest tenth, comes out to 12.5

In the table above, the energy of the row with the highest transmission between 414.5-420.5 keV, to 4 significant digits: 419.0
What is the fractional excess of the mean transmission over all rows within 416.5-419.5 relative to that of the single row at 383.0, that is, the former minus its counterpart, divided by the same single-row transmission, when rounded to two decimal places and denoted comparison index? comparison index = -0.01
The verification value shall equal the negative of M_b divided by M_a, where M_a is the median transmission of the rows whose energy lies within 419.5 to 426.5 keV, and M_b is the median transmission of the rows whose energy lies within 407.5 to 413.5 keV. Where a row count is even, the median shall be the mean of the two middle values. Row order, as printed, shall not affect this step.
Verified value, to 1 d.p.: -1.1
